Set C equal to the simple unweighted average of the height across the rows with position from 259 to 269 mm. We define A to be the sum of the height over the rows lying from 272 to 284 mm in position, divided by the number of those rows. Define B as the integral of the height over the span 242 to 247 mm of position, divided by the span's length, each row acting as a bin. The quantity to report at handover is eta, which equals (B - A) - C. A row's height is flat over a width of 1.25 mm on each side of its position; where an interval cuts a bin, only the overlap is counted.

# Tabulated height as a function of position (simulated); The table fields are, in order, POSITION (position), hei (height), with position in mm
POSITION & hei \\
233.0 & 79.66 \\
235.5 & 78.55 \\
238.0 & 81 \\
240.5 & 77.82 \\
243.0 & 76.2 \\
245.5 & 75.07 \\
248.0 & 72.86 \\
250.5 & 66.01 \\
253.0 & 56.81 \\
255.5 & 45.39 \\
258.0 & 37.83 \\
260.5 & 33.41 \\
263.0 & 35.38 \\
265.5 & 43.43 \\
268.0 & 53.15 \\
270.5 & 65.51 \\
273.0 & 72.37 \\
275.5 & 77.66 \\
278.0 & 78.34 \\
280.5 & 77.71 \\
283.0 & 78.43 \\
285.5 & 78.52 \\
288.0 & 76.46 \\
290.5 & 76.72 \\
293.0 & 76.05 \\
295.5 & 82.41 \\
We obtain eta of -43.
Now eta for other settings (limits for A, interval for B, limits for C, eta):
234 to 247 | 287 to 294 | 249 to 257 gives -57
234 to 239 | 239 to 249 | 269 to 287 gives -80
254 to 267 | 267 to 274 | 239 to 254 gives -46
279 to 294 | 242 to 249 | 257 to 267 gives -40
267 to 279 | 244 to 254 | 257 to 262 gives -37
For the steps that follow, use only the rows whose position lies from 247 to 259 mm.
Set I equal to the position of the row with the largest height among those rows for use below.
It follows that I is 248.0 mm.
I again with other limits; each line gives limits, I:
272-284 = 283.0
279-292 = 285.5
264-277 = 275.5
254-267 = 255.5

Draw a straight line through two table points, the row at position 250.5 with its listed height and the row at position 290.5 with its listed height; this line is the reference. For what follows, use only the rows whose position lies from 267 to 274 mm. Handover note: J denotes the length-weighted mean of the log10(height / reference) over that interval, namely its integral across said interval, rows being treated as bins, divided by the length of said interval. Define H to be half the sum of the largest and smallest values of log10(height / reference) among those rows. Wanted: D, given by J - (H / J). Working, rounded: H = -0.06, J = -0.05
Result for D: -1.21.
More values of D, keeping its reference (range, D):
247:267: -0.99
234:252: -0.74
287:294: -1.56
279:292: -0.84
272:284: -0.72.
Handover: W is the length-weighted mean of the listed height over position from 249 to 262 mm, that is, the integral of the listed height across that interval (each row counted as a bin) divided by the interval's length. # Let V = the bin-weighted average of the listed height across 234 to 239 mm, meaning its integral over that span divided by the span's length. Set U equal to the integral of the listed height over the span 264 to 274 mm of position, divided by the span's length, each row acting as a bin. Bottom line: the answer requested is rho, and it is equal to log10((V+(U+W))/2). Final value 1.967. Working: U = 57.7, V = 80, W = 48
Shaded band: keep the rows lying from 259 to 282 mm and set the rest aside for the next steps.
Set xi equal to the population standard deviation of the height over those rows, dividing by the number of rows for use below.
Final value 18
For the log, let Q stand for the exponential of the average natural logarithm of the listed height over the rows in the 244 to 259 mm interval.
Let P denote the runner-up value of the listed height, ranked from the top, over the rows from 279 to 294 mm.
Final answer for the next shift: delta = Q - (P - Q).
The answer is 36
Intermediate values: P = 78.43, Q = 57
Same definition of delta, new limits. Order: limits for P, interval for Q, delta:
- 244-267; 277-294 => 82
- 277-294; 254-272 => 9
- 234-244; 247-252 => 60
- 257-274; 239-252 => 81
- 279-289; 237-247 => 77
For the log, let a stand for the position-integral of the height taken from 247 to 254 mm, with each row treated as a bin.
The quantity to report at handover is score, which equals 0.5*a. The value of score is 228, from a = 457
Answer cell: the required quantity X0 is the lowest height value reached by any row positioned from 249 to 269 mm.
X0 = 33.41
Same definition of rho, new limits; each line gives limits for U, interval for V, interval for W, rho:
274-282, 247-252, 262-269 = 1.979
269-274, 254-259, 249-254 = 1.936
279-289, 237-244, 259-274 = 2.013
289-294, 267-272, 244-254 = 2.010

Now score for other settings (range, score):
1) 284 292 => 309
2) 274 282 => 311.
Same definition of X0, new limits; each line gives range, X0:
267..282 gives 53.15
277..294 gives 76.05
